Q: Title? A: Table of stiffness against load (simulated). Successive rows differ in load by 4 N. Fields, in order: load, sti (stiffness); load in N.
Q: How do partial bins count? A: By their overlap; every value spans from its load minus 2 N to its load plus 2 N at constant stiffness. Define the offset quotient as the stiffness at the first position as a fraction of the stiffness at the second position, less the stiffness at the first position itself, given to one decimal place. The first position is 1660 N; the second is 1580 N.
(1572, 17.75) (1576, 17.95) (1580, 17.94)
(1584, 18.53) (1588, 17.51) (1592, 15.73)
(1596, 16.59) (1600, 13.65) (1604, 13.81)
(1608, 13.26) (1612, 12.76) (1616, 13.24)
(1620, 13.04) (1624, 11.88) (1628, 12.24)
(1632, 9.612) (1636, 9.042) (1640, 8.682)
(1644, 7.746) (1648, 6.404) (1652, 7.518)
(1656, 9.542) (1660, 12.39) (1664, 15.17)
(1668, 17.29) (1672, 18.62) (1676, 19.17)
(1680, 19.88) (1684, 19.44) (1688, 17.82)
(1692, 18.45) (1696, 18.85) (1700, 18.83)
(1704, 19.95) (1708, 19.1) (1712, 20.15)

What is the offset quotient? -11.7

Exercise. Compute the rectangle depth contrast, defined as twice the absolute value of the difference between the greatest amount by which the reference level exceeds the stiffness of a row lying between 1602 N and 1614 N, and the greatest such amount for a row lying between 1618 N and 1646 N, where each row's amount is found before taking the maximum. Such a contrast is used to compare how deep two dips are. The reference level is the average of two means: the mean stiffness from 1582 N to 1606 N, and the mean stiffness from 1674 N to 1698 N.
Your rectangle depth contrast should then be 10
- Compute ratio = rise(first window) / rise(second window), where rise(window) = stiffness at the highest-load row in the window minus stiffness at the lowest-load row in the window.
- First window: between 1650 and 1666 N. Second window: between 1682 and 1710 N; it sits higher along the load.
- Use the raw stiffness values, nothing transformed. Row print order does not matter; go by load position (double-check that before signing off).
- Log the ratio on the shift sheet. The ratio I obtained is -22.5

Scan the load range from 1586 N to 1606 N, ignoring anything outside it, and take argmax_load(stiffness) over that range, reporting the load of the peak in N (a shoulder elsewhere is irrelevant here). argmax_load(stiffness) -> 1588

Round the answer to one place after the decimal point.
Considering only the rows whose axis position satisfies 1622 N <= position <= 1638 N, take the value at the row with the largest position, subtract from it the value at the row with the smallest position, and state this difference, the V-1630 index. -2.8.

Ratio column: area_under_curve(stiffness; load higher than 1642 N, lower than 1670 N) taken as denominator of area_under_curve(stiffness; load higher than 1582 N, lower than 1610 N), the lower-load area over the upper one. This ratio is 1.4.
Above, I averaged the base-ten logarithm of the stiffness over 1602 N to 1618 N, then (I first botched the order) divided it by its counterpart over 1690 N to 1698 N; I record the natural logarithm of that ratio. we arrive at -0.12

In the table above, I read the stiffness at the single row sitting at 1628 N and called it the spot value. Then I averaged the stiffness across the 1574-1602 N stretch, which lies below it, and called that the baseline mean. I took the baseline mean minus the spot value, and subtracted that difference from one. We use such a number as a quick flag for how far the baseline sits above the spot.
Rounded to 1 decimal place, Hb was -3.6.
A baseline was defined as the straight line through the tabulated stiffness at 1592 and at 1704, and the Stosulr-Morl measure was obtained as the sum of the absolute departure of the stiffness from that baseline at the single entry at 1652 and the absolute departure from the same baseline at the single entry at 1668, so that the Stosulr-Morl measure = 12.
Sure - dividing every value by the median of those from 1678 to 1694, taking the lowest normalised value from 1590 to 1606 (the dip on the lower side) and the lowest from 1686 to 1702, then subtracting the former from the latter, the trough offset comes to 0.22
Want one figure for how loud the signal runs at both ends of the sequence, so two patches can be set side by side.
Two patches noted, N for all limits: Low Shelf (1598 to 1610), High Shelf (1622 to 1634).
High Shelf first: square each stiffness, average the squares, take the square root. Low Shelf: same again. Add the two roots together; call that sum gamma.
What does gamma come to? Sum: 25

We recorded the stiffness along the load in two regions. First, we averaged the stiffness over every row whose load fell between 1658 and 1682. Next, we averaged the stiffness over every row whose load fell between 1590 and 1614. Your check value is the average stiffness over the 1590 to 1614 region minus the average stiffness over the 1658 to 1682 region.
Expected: -3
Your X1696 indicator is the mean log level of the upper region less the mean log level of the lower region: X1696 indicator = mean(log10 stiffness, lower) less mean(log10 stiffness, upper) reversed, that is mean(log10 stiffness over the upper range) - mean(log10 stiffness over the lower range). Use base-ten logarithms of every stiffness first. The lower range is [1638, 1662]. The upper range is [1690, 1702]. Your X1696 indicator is 0.34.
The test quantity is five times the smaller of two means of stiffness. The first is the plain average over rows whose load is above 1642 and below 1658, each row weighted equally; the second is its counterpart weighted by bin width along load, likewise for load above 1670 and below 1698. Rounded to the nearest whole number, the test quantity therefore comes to 39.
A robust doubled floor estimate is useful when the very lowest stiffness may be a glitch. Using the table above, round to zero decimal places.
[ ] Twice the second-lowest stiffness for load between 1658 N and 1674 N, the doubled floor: 30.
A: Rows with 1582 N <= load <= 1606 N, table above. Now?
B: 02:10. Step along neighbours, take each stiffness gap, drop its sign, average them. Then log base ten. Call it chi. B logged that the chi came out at 0.13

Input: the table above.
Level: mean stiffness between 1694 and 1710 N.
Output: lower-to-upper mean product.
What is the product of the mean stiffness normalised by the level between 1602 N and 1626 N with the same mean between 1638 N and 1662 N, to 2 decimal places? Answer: 0.31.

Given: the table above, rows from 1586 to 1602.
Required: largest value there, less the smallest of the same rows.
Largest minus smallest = 4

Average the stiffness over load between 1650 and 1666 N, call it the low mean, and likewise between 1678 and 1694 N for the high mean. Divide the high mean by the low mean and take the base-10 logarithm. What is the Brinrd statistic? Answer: 0.23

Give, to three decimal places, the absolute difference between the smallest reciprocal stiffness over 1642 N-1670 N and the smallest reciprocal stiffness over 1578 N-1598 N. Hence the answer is 0.004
